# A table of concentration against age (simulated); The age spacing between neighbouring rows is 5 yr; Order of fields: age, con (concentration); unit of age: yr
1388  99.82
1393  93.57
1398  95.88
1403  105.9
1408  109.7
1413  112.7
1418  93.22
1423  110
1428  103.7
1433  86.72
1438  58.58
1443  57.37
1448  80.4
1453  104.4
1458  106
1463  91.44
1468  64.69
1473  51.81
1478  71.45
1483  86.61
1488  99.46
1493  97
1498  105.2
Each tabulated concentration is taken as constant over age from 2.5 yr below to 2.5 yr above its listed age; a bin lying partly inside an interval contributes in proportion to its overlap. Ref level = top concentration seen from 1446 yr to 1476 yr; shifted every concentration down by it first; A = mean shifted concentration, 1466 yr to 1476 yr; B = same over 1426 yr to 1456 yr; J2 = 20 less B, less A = 92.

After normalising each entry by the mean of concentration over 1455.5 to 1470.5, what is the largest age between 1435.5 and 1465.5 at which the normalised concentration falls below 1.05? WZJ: 1463 yr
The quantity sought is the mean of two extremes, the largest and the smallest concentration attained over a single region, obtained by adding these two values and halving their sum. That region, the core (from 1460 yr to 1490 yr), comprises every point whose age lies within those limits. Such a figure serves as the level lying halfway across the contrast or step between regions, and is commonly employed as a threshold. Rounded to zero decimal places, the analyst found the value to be 76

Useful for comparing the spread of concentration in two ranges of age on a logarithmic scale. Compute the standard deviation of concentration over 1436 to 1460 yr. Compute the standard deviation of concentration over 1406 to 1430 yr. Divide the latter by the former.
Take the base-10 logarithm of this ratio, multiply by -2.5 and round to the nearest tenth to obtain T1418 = 1.2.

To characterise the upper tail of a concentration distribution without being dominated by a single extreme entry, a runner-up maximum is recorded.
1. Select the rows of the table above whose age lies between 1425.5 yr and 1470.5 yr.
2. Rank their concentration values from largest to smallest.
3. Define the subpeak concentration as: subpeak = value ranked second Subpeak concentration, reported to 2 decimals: 104.40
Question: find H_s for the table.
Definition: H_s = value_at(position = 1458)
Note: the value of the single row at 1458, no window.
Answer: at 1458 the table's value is 106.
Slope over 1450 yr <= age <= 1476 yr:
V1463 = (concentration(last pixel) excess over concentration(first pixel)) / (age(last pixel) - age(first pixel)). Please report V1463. -2.6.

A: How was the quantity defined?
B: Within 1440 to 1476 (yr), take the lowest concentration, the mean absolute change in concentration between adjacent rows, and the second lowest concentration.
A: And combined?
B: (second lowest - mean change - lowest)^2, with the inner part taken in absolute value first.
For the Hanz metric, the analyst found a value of 134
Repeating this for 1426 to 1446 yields 203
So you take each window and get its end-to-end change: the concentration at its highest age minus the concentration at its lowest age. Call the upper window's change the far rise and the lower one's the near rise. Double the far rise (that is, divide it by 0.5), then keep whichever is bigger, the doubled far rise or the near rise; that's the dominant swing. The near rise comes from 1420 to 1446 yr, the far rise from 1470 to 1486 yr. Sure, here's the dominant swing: 70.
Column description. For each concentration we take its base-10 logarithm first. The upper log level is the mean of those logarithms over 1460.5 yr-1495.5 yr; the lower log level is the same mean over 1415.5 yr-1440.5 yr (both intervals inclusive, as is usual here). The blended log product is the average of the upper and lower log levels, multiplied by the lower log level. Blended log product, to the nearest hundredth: 3.74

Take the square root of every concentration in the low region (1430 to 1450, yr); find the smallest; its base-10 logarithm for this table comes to 0.88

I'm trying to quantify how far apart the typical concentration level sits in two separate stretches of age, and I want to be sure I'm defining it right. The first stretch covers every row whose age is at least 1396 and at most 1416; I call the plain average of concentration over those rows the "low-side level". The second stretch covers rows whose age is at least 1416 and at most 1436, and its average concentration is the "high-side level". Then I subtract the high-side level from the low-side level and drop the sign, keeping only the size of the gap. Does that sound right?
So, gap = 8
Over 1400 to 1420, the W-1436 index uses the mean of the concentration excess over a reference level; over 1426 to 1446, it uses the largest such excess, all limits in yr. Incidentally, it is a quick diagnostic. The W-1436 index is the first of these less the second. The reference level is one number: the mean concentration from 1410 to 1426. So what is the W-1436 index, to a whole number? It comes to 2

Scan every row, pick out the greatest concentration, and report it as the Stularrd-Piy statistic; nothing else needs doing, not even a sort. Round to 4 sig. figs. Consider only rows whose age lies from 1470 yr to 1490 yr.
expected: 99.46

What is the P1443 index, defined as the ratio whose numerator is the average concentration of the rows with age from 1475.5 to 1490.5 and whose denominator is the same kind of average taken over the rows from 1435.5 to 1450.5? 1.31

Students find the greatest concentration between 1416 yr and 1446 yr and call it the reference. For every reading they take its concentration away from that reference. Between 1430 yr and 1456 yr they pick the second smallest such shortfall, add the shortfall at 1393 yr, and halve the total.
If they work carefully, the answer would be 20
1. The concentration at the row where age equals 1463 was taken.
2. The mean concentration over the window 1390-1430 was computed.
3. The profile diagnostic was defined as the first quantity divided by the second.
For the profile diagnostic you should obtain 0.89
